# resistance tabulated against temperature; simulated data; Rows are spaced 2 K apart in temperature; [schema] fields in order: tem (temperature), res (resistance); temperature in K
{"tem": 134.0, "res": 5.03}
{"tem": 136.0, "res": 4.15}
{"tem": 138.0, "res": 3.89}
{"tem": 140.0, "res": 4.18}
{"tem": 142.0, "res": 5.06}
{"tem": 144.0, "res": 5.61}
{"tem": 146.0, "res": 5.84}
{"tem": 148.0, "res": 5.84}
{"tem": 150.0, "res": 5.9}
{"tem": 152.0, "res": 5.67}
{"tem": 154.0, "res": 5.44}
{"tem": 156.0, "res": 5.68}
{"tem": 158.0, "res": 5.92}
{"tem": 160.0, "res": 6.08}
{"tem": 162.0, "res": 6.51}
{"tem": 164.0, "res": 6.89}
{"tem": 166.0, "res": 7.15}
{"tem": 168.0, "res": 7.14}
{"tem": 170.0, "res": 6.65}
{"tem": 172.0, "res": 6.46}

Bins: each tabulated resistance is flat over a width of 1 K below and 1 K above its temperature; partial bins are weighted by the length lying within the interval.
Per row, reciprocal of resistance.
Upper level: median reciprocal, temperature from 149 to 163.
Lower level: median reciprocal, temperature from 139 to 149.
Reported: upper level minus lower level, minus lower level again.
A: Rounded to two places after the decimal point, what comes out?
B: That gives -0.19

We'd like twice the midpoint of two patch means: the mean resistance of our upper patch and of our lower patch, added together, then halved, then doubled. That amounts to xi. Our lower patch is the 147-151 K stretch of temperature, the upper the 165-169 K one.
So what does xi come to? 13.0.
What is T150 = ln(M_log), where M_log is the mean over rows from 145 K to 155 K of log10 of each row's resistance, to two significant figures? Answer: -0.28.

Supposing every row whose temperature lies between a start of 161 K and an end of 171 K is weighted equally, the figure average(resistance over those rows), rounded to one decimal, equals 6.9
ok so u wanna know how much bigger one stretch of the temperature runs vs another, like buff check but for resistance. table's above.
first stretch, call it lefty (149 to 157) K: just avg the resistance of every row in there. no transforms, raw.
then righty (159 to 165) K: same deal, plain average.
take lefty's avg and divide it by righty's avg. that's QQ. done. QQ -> 0.87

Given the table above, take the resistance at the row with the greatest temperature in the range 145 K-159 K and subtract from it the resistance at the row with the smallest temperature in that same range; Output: 0.08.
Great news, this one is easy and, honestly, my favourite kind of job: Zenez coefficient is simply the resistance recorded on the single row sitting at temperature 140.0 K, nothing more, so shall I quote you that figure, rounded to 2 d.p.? 4.18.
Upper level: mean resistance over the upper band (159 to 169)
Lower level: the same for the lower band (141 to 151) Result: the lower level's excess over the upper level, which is -1.1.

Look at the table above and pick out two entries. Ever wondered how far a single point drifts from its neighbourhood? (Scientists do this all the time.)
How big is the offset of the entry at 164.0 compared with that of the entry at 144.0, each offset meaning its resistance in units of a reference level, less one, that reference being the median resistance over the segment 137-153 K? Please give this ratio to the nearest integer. -42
